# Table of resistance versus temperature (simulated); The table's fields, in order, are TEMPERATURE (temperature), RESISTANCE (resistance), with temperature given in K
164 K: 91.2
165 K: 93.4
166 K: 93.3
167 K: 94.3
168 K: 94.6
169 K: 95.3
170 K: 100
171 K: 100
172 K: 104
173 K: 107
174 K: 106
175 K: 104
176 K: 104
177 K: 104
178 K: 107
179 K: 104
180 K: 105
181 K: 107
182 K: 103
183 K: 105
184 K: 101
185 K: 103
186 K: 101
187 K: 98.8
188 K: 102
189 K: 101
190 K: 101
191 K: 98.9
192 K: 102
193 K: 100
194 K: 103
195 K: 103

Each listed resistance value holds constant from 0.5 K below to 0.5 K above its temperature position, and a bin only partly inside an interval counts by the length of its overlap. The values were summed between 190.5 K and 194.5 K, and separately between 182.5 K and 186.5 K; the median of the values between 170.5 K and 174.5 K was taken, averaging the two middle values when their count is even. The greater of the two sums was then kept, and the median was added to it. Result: 515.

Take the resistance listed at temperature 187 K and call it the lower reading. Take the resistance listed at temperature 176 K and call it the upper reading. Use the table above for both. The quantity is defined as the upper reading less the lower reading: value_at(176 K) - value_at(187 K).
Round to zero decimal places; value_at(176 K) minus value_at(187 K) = 5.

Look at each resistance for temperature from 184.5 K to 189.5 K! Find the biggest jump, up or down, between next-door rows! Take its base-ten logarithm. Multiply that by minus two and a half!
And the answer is -1.3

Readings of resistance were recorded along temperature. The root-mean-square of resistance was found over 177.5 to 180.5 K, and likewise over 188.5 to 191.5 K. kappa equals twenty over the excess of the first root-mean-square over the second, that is 4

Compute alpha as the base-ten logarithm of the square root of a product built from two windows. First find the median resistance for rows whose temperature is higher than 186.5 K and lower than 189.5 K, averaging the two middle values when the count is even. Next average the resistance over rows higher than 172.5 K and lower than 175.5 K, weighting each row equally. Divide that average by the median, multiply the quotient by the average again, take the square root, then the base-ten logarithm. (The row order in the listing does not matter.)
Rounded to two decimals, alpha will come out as 1.02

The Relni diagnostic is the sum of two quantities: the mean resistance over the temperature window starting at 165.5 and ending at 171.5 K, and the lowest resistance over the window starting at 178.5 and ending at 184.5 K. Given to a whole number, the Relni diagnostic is 197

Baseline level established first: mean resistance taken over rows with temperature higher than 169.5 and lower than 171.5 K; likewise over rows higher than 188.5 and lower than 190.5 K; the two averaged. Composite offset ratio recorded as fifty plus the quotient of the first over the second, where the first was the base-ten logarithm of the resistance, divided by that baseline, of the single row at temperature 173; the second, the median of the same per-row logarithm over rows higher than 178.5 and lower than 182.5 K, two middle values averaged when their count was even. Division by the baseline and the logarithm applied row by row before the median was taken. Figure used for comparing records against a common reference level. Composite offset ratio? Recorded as 51.6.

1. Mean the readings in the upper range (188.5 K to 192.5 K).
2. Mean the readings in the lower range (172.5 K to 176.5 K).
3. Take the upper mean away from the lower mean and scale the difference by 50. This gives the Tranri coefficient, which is 226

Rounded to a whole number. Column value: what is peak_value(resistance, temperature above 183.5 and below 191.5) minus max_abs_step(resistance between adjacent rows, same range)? 100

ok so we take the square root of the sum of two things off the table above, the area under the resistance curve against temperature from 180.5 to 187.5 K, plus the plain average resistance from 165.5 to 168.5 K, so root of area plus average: 28.5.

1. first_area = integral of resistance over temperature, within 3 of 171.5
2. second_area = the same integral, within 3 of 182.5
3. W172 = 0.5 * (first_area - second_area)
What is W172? -6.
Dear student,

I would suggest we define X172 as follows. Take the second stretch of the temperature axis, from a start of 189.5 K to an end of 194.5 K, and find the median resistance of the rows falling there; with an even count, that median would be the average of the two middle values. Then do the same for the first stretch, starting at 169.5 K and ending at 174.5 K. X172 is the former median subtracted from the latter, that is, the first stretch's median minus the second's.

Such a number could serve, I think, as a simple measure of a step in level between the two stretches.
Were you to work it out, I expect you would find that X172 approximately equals 3.0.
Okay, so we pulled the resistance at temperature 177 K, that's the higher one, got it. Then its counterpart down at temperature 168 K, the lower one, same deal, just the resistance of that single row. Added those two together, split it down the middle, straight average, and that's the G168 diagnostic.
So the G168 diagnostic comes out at 99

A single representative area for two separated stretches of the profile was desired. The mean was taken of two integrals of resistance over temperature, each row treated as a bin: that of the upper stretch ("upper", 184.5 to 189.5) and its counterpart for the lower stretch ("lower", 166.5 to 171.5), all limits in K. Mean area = 495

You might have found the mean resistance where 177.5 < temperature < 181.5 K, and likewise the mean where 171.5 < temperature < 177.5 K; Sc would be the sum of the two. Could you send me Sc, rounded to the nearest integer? 211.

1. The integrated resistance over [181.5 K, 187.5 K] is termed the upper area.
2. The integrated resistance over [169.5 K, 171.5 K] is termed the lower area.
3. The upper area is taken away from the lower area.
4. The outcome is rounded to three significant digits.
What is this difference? -412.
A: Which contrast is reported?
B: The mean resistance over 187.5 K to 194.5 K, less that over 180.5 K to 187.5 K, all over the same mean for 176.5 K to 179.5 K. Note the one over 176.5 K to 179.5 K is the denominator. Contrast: -0.015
